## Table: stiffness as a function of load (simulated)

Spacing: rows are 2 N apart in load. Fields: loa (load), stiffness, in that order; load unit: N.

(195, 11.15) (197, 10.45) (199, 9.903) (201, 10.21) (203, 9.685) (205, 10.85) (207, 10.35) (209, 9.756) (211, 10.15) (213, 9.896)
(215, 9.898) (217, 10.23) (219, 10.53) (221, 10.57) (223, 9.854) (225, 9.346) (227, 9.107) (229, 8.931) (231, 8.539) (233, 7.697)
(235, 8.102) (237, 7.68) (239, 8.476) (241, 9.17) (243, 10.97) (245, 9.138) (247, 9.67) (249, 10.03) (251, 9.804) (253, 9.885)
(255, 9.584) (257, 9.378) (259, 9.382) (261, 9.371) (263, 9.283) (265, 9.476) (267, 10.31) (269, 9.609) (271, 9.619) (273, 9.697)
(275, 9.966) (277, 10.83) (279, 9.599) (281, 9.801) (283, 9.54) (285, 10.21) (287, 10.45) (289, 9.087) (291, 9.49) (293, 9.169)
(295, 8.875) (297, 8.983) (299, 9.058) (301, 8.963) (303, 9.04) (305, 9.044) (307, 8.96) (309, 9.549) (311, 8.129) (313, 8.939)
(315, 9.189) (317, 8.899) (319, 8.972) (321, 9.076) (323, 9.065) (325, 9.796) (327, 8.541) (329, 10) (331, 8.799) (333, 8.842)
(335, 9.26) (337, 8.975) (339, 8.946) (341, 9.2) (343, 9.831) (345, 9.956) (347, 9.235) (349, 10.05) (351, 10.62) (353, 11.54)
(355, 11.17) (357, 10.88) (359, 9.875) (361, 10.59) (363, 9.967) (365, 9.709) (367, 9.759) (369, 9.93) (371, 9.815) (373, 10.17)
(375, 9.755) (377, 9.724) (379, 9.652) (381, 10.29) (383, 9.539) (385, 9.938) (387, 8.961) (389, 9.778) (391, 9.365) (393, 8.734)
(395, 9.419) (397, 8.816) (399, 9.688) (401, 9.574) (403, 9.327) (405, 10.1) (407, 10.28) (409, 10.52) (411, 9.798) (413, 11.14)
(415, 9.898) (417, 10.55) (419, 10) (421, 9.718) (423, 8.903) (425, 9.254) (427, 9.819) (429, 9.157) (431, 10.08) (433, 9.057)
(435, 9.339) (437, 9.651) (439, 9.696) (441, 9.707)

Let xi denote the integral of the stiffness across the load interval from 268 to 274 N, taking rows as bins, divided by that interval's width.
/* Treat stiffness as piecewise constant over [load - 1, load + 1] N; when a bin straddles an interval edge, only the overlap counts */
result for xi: 9.6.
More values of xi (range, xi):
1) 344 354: 10.3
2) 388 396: 9.3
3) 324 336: 9.2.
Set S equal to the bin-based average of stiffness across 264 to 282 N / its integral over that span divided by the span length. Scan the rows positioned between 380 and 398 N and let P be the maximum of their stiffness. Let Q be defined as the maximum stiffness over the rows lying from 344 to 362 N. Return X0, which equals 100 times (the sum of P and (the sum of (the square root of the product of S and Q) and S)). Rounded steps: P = 10.29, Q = 11.54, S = 9.9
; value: 3085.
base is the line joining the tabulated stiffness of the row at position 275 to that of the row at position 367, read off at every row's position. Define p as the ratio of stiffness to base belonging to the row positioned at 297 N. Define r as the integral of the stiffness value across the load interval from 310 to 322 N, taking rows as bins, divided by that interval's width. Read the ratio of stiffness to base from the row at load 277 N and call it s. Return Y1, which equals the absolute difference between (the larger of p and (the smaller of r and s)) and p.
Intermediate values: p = 0.91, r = 8.87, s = 1.09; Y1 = 0.18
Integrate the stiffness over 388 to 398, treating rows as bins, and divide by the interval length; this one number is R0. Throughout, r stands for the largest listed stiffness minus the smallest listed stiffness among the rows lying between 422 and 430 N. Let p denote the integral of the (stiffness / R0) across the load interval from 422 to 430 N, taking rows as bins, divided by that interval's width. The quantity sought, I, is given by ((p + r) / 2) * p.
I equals 0.97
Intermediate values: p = 1.01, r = 0.9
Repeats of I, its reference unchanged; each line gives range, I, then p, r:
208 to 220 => 1.02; 1.09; 0.8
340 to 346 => 0.94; 1.05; 0.8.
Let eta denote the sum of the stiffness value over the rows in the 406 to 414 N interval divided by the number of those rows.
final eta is 10.4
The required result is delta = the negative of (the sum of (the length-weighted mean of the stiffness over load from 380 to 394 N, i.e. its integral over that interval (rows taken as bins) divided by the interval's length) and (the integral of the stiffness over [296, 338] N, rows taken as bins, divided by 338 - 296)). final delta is -18.6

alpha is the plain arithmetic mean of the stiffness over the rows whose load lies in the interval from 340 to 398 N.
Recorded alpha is 9.87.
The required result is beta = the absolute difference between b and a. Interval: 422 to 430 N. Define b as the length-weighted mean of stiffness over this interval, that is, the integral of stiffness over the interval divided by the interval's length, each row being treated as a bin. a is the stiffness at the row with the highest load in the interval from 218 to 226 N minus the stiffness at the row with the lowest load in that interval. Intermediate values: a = -1.2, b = 9.3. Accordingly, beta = 10.5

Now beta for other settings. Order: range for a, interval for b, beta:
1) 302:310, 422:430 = 8.8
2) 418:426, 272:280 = 10.8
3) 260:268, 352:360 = 9.9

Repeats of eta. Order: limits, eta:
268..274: 9.6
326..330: 9.3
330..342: 9.0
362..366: 9.8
